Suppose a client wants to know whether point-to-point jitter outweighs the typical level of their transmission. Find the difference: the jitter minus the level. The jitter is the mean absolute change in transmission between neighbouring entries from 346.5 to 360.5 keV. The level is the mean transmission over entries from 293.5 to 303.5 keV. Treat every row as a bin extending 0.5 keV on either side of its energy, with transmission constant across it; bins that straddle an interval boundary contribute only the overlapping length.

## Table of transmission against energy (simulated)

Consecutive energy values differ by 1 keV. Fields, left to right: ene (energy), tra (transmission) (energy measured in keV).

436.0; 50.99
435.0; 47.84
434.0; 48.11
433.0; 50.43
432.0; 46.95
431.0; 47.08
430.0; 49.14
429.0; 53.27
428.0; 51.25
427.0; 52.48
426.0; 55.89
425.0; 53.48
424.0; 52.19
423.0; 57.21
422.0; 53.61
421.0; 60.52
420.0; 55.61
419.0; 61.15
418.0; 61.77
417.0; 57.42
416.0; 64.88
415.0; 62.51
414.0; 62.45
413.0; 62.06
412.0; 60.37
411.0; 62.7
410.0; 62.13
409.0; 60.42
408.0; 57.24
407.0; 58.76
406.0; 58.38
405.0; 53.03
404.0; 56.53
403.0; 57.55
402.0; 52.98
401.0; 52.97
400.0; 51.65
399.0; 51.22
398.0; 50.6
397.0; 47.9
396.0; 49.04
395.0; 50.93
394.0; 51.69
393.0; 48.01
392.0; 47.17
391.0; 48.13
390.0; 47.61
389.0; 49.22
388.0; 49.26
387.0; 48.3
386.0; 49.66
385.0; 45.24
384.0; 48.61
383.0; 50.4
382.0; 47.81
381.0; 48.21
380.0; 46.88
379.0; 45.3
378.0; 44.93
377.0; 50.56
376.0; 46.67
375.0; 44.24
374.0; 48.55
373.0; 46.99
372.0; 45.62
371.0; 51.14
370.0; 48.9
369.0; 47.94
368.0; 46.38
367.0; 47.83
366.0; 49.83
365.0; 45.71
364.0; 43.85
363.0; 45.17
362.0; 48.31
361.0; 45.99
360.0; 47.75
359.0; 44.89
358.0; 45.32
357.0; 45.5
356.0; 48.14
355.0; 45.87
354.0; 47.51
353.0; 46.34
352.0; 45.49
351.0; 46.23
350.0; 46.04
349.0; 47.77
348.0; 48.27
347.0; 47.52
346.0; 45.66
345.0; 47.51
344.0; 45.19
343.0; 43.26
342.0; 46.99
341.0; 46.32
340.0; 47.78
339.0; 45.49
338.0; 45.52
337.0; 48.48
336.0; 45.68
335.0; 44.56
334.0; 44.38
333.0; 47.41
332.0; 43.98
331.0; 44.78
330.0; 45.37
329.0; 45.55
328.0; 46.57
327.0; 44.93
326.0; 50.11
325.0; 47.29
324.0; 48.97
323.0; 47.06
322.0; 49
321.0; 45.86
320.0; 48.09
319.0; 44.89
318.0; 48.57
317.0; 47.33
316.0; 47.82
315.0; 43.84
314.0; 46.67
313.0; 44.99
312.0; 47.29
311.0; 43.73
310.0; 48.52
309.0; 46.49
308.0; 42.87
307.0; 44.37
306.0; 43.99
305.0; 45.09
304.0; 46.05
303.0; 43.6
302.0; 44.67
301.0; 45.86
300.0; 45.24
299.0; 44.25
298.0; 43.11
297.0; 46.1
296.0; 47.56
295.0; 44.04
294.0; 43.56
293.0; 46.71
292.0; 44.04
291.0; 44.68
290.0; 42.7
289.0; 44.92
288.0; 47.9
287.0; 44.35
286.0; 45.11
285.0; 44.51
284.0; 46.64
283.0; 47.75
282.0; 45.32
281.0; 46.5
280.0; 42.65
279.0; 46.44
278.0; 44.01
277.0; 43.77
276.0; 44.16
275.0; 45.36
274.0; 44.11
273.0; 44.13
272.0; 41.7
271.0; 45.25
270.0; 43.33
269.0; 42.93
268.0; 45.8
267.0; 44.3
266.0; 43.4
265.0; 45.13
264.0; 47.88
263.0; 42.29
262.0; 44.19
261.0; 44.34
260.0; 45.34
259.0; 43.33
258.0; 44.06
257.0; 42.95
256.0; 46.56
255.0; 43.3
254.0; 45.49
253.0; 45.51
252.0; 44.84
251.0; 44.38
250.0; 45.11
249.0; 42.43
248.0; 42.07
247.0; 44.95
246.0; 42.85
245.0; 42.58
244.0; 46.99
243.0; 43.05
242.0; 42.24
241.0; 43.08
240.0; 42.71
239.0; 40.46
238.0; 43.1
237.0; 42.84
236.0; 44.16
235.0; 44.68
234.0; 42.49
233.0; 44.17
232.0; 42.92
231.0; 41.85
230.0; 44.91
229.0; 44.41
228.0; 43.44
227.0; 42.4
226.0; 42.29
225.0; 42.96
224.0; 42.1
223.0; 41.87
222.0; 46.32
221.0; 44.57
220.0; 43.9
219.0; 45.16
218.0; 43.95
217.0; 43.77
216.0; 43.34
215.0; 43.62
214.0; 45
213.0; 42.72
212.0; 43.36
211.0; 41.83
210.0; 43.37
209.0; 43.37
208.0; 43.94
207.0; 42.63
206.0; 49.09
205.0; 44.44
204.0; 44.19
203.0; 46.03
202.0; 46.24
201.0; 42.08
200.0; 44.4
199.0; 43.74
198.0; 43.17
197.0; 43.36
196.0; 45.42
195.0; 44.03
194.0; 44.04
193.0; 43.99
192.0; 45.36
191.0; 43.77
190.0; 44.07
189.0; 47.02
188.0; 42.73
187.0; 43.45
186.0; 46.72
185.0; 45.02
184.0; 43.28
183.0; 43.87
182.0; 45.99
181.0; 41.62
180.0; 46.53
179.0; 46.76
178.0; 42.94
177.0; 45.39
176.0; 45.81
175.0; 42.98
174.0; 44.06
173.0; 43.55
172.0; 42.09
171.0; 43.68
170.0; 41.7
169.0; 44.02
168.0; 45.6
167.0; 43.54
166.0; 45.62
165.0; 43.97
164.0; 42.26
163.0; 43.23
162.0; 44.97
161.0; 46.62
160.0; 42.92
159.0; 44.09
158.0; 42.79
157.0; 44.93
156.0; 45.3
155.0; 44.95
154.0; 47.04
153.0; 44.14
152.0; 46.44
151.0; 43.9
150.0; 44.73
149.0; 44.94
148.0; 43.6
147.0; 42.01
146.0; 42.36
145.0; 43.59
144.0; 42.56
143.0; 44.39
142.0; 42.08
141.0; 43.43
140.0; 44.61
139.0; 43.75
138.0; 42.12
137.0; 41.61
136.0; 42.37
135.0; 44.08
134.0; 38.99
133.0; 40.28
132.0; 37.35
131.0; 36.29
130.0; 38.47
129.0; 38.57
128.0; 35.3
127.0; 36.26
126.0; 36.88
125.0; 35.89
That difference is -43.6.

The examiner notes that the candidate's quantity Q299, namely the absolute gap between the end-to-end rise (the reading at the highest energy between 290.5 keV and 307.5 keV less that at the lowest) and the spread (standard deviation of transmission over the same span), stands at 1.5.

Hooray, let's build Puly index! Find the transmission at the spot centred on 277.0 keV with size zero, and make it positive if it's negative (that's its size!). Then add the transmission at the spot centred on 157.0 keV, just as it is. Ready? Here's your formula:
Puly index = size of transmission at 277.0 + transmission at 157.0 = 88.7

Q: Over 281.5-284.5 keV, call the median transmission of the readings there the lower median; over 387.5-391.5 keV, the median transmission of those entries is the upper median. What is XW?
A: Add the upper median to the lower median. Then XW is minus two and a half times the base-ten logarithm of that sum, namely -4.95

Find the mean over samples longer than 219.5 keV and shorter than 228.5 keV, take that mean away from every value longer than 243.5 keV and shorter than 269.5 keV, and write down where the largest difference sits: 264.0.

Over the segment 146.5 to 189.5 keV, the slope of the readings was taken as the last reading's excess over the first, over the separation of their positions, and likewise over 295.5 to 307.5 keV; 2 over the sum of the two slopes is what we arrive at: -12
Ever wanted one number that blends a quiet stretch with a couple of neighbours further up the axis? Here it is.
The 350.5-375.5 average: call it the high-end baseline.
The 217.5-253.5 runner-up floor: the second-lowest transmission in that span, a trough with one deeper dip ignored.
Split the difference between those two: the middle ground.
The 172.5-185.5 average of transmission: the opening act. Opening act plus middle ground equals 88.8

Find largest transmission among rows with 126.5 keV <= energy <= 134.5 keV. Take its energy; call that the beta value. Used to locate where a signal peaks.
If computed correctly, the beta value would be 133.0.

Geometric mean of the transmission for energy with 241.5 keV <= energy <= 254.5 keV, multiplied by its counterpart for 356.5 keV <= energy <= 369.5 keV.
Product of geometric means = 2045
